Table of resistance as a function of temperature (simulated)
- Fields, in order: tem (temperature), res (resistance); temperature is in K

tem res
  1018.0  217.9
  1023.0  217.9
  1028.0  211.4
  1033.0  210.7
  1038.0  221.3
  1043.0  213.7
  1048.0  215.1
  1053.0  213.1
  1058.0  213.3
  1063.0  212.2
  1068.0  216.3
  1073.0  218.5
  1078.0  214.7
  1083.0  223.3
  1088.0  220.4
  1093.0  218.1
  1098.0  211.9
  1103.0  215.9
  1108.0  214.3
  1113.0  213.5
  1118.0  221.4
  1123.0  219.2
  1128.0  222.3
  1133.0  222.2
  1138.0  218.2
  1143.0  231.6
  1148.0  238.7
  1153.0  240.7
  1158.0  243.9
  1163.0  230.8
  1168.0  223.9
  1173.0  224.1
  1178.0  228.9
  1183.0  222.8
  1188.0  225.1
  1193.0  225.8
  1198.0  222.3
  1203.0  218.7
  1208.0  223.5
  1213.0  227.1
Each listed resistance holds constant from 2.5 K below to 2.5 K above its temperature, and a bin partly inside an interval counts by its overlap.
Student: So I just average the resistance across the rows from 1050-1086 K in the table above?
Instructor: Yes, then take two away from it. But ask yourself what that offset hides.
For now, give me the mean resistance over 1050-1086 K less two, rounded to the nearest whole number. 214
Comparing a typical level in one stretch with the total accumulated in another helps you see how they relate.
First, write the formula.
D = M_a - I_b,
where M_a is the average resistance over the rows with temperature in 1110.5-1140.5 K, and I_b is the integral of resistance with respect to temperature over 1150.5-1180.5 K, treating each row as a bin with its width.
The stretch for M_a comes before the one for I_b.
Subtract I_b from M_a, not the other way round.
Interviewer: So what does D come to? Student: -6742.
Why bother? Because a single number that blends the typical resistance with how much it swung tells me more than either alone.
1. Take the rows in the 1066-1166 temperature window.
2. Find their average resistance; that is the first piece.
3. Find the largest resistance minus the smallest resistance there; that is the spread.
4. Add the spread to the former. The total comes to 255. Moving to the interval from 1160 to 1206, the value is 237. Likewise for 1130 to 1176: 256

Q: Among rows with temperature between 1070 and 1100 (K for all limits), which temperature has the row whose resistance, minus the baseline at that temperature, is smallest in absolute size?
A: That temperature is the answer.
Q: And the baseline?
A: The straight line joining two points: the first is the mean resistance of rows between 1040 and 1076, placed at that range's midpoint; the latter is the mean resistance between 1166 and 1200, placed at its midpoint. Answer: 1093.0 K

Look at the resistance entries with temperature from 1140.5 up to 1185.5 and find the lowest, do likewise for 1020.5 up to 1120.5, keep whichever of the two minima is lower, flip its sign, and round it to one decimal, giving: -210.7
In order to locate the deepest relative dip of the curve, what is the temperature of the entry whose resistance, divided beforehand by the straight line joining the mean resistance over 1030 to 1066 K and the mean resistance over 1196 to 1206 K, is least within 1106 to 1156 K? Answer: 1113.0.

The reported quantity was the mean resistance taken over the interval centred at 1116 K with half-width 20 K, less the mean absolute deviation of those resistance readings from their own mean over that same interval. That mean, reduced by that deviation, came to 214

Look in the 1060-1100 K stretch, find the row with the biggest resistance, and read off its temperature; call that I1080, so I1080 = 1083.0 K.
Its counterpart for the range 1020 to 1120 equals 1083.0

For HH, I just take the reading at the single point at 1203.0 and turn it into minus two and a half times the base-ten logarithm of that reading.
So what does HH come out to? -5.85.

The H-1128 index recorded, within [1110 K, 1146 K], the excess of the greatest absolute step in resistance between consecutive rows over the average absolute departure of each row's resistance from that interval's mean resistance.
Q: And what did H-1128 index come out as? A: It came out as 9.8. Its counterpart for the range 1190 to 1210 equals 2.7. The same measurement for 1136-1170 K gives 6.1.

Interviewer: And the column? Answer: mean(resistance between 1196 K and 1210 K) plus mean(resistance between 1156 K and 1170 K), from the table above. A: 454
